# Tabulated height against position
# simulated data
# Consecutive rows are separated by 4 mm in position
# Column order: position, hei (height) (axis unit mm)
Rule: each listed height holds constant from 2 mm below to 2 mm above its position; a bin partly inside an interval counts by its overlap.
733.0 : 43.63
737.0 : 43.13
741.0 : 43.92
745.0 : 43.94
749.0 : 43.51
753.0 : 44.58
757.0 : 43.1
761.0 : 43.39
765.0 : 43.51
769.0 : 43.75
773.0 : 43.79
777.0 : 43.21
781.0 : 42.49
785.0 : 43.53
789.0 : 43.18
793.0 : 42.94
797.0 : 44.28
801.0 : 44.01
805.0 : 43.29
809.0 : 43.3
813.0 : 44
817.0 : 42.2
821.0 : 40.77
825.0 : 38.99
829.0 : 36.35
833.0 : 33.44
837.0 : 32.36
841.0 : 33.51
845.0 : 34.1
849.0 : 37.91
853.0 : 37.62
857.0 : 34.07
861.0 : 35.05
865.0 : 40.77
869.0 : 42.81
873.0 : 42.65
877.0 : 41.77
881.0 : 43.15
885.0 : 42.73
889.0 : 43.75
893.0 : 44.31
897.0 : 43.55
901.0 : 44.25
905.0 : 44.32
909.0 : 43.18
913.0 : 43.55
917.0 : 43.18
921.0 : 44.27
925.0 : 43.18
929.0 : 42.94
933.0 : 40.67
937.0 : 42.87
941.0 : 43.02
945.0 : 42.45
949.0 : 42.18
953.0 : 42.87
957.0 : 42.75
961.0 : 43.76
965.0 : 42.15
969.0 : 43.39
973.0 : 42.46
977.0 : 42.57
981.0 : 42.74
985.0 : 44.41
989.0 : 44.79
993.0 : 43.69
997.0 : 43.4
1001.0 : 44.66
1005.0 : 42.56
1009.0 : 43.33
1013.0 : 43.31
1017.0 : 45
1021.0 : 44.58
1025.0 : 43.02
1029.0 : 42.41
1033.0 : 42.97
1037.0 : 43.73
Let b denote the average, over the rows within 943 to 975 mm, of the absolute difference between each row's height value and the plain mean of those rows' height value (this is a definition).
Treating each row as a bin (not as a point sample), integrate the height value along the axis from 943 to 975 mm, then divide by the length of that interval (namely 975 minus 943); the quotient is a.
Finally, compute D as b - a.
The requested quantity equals -42.3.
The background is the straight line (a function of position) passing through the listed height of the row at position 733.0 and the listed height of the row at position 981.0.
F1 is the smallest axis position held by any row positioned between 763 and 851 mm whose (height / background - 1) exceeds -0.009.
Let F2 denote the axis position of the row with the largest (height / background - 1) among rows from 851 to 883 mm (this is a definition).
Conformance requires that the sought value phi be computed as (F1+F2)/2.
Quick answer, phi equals 823 mm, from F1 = 765.0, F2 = 881.0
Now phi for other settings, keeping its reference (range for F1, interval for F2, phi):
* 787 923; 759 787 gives 781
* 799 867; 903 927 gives 861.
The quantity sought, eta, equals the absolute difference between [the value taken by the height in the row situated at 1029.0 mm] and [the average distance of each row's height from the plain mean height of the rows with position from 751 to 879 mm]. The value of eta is 39.1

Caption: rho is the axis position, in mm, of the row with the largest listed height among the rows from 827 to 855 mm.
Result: 849.0 mm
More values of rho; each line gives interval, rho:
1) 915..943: 921.0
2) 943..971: 961.0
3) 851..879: 869.0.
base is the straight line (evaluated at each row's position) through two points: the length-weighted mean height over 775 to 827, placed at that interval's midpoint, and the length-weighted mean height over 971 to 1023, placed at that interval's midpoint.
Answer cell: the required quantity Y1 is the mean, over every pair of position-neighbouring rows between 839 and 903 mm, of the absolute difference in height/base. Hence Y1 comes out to 0.035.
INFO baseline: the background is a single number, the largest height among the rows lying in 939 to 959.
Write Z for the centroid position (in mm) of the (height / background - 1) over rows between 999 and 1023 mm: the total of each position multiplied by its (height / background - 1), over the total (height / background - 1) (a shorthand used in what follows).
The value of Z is 1013.6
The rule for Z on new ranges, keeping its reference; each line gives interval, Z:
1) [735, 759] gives 747.7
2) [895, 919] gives 904.4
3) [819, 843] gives 833.8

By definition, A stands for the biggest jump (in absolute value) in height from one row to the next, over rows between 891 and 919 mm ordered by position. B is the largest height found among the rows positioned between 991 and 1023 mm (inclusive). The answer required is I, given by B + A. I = 46.1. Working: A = 1.1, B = 45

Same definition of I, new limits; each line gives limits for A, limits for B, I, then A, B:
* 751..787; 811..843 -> 45.5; 1.5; 44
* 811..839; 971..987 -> 47.3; 2.9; 44.41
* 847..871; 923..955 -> 48.9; 5.7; 43.18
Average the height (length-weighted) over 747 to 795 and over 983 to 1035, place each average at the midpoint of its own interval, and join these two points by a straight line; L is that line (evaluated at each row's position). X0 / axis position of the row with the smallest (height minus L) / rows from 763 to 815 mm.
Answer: 781.0 mm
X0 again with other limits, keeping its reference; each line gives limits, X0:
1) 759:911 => 837.0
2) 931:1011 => 933.0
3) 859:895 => 861.0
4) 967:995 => 973.0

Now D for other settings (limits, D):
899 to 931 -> -43.1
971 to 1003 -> -42.8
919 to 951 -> -42.0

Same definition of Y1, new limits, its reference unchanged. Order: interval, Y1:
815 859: 0.045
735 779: 0.012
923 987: 0.020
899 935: 0.019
